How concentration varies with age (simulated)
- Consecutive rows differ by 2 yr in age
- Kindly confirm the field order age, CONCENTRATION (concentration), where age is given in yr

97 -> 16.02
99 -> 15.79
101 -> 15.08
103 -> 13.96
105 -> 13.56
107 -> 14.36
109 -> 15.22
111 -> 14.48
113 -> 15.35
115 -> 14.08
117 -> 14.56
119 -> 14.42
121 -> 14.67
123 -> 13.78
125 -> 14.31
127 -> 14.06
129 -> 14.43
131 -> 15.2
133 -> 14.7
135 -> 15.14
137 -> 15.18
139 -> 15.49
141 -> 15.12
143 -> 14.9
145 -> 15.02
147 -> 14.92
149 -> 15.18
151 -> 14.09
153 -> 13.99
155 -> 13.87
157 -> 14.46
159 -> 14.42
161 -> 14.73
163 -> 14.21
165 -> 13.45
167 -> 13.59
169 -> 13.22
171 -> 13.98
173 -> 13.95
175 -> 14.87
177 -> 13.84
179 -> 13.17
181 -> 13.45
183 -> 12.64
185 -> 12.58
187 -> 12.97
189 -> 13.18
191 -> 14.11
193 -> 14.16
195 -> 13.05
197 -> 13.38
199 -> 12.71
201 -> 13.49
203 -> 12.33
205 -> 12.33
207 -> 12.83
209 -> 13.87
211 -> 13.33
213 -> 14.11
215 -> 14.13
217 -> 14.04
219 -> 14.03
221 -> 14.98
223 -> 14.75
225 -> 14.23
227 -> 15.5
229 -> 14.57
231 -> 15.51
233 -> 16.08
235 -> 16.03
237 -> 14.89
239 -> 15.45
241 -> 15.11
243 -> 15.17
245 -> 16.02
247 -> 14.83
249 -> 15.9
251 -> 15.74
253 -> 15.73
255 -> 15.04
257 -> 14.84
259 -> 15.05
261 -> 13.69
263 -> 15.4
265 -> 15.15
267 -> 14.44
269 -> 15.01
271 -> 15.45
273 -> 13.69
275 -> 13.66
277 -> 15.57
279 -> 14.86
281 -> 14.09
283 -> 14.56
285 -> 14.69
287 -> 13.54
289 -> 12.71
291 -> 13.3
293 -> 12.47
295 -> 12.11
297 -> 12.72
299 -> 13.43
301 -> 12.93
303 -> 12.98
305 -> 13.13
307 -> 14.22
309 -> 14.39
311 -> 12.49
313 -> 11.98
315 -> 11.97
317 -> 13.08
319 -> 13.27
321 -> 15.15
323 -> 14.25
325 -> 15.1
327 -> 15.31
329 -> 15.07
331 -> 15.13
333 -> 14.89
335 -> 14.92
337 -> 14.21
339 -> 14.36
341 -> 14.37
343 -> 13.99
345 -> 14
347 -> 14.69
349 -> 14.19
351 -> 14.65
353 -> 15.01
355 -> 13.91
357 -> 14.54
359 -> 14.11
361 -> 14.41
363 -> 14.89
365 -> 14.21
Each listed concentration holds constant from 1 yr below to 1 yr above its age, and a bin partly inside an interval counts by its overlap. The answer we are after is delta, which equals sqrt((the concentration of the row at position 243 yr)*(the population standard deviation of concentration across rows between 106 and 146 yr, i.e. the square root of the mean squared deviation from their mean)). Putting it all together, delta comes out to 2.67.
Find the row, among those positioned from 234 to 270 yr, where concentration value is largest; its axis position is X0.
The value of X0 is 235 yr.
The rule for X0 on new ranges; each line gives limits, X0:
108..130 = 113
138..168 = 139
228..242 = 233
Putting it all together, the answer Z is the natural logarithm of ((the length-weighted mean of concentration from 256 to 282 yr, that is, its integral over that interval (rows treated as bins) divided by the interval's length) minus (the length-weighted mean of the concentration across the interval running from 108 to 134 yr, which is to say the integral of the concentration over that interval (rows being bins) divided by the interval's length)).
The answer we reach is -2.1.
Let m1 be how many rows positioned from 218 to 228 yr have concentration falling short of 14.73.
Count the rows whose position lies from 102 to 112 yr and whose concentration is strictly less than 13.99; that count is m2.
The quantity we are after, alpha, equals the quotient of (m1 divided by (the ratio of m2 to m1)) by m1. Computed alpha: 1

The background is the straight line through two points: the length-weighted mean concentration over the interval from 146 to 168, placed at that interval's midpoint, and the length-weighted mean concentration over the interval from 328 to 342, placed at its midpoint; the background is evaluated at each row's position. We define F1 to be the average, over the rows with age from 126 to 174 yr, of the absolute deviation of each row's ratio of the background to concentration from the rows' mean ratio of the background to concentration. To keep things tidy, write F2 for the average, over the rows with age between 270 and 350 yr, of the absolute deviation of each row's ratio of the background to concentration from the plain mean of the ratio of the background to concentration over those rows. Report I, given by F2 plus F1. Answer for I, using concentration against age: 0.10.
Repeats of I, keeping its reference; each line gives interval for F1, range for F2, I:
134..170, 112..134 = 0.06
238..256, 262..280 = 0.06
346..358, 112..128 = 0.05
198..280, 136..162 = 0.09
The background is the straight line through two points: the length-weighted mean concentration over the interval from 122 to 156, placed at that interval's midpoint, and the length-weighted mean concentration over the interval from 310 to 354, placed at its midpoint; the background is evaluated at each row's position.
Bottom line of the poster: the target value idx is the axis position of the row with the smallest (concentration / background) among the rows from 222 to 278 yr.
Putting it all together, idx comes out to 261 yr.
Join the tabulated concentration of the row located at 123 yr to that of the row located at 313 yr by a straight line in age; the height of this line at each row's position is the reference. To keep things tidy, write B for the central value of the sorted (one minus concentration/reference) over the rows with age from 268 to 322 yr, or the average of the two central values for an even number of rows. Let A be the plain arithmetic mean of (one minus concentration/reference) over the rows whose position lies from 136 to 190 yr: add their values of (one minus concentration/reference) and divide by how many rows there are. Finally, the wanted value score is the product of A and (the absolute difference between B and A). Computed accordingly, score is -0.0029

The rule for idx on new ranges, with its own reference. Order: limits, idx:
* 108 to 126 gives 123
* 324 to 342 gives 337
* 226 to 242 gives 229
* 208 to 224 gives 211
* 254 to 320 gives 315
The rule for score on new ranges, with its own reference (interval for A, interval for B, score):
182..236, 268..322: -0.0026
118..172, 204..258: -0.0073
